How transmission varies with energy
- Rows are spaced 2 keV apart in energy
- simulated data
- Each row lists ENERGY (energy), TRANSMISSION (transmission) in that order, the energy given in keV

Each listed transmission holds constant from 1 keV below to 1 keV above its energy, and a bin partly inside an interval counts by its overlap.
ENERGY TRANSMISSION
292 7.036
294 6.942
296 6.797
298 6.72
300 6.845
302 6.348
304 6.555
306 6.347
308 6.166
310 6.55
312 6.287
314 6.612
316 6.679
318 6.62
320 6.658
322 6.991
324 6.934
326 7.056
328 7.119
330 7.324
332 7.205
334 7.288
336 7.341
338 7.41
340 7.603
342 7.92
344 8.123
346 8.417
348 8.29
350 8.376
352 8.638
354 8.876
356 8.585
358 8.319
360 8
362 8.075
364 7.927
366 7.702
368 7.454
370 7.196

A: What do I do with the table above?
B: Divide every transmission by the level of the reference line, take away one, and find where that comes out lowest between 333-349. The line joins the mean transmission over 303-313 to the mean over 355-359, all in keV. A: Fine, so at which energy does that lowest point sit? 338 keV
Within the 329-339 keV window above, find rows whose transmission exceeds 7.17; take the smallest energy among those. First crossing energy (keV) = 330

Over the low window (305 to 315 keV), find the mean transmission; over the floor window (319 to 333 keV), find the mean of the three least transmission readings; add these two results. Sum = 13.3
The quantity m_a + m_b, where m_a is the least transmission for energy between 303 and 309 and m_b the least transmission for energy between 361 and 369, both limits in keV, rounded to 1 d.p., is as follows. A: 13.6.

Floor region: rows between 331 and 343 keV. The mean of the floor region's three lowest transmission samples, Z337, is 7.3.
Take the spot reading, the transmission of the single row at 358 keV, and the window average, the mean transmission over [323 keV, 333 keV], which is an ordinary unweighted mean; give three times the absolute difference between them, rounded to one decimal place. 3.6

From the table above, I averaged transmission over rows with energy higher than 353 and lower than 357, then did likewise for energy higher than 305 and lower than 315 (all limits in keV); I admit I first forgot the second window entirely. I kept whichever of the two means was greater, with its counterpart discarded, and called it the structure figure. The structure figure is 8.73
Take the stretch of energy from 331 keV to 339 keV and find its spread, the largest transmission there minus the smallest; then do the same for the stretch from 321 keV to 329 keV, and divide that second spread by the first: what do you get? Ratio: 0.90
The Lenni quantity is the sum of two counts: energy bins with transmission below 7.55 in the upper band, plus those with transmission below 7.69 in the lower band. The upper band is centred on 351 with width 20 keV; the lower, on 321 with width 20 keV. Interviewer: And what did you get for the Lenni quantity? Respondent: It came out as 10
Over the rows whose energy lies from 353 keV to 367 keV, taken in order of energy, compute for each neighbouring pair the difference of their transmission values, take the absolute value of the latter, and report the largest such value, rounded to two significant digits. 0.32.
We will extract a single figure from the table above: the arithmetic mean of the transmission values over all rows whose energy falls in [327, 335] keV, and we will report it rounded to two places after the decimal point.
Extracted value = 7.23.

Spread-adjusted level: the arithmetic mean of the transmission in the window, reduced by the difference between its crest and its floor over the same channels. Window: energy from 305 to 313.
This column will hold 6.0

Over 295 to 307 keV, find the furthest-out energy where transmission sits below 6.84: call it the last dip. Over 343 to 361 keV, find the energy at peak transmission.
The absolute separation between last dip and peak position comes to 48 keV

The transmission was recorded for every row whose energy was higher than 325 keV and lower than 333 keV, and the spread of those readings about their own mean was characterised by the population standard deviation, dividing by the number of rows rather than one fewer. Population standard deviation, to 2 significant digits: 0.10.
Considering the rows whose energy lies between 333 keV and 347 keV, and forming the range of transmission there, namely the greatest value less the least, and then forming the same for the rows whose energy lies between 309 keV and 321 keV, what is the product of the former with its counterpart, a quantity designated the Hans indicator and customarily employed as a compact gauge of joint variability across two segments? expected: 0.44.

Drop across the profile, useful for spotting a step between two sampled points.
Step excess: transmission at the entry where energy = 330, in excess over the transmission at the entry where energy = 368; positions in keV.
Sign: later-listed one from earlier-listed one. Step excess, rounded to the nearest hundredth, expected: -0.13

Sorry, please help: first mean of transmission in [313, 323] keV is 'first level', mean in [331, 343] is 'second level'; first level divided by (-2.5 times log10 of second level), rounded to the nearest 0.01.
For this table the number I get -3.08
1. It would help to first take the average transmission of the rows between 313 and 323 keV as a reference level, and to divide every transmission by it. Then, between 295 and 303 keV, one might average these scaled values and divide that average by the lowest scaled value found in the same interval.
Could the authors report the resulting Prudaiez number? 1.052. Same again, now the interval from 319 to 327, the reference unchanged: 1.038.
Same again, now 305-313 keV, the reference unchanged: 1.028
